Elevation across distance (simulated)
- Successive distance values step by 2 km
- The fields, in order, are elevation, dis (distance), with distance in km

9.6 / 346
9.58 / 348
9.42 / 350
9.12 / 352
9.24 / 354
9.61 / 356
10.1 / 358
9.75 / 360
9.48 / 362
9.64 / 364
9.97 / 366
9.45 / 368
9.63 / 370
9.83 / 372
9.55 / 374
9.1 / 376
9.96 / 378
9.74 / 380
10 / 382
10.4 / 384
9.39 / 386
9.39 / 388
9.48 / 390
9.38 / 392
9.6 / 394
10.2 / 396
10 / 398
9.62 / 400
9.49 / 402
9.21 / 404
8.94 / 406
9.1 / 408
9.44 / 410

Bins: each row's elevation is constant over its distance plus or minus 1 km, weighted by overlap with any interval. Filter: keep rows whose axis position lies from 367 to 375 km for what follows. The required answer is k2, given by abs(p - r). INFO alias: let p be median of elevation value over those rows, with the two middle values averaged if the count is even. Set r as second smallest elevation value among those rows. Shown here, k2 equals 0.04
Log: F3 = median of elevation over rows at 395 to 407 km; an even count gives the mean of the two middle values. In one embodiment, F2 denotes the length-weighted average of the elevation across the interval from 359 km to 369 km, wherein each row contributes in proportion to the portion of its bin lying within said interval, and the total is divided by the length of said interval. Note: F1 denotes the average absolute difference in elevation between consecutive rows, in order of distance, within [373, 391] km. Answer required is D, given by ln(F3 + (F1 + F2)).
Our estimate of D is 2.977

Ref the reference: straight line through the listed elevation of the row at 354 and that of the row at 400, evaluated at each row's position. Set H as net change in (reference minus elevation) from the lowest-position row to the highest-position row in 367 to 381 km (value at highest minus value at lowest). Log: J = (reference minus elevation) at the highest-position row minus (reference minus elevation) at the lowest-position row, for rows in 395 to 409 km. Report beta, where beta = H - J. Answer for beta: -1.4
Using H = -0.2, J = 1.2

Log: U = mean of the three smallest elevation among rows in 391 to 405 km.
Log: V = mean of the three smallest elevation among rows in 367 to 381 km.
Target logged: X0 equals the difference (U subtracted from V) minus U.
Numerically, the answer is -9.35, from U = 9.36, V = 9.37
